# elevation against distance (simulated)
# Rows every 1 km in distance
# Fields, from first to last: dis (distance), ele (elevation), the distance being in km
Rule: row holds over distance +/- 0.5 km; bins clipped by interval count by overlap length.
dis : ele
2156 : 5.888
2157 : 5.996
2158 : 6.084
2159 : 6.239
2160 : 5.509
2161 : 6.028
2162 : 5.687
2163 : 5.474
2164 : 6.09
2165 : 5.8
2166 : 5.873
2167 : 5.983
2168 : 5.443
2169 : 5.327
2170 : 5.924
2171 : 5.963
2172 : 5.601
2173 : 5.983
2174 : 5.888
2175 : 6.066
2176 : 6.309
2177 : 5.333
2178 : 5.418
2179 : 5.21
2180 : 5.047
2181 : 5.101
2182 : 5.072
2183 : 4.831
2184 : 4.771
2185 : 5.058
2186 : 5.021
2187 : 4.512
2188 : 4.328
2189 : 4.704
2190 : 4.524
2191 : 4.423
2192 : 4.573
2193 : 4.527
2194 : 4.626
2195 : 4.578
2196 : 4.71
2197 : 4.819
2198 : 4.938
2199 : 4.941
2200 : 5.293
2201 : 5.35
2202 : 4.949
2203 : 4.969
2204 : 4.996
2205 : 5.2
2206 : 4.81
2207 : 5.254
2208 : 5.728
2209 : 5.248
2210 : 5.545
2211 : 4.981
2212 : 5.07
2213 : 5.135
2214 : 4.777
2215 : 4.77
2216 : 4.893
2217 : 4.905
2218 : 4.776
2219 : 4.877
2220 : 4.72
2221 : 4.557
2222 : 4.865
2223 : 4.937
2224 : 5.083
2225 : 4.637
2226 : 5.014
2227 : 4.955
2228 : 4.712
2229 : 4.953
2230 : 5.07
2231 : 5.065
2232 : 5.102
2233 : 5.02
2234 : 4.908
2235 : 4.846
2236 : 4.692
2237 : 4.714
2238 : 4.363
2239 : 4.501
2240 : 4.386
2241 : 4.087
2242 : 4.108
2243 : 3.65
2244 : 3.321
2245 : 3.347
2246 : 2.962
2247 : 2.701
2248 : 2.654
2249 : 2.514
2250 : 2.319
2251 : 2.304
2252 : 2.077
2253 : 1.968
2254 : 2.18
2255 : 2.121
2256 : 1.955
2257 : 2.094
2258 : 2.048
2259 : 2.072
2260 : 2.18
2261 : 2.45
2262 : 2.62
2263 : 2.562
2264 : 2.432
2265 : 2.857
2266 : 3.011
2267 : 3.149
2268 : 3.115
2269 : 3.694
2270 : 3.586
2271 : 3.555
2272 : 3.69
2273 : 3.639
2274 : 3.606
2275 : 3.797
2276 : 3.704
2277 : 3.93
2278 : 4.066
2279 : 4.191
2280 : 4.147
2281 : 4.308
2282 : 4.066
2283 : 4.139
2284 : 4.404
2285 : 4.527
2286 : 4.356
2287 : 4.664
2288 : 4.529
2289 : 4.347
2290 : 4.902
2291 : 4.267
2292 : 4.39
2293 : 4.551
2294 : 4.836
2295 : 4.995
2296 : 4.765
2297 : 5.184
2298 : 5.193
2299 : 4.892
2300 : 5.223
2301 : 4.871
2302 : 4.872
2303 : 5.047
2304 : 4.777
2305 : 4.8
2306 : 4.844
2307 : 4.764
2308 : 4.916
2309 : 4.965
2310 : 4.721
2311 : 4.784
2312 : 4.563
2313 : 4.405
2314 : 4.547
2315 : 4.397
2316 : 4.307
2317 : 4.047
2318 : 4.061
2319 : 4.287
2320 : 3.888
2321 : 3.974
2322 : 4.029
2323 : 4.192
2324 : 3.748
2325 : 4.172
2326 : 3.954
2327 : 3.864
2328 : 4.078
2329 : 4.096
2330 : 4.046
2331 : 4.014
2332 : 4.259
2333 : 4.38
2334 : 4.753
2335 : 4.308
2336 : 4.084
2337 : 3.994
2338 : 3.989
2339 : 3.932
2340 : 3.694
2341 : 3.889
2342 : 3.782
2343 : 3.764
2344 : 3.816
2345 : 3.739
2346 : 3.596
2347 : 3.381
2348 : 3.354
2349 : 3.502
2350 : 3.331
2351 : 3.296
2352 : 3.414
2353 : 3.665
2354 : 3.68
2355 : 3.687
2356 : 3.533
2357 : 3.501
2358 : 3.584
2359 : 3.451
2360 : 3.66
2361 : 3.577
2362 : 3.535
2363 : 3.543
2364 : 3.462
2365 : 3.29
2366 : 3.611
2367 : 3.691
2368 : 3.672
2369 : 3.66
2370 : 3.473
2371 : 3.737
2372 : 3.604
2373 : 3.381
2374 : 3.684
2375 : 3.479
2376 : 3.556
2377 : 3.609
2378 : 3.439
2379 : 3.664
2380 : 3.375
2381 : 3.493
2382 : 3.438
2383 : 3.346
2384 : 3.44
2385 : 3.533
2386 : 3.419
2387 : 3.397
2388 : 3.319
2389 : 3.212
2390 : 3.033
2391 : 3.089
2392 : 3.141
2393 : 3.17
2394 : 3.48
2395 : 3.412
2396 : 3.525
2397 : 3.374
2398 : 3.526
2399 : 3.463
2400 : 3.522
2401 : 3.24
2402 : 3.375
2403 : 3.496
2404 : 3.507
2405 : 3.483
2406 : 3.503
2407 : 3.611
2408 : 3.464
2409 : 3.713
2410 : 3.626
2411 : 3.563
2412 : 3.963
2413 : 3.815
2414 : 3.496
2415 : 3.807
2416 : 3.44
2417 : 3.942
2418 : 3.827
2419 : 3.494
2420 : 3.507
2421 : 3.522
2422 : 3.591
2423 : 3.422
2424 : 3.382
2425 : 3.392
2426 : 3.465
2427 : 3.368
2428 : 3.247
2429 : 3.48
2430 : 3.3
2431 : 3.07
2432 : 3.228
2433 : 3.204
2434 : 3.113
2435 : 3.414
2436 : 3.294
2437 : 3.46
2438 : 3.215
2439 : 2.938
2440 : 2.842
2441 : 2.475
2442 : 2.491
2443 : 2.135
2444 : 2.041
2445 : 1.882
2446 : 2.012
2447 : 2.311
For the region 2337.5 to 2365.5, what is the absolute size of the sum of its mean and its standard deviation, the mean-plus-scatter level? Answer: 3.8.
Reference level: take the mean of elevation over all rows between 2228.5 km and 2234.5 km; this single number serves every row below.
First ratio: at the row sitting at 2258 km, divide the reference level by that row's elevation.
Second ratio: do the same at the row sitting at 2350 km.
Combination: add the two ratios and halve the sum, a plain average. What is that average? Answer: 1.98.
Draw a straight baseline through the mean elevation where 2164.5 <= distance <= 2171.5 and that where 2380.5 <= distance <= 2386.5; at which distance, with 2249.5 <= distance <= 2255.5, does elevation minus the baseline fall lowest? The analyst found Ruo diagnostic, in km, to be 2253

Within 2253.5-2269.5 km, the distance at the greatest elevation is 2269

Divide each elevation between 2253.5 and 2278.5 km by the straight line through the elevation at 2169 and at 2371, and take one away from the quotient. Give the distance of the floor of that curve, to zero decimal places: 2256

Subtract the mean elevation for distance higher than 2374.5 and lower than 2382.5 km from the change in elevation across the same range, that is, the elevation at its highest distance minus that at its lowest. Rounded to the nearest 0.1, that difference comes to -3.5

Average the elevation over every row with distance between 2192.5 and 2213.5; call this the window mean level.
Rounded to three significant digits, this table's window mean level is 5.03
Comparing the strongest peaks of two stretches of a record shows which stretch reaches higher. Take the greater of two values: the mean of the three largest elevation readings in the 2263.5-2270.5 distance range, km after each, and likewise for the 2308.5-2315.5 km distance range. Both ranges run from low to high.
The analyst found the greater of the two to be 4.8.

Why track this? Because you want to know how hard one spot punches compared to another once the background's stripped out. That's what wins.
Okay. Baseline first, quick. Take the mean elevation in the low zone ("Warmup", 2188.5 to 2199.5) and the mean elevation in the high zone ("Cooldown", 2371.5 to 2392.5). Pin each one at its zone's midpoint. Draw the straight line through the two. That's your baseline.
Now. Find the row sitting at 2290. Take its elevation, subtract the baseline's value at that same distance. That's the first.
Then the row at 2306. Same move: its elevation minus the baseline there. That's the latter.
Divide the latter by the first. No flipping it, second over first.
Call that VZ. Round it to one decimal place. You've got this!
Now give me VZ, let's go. 1.1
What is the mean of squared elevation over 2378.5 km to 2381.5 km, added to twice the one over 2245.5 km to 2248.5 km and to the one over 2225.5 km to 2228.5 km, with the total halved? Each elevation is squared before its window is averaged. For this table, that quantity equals 26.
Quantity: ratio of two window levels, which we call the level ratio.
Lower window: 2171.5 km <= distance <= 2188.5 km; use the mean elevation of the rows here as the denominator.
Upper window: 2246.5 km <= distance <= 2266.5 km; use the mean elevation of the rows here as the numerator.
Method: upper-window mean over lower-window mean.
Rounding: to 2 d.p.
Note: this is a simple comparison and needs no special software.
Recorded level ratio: 0.45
